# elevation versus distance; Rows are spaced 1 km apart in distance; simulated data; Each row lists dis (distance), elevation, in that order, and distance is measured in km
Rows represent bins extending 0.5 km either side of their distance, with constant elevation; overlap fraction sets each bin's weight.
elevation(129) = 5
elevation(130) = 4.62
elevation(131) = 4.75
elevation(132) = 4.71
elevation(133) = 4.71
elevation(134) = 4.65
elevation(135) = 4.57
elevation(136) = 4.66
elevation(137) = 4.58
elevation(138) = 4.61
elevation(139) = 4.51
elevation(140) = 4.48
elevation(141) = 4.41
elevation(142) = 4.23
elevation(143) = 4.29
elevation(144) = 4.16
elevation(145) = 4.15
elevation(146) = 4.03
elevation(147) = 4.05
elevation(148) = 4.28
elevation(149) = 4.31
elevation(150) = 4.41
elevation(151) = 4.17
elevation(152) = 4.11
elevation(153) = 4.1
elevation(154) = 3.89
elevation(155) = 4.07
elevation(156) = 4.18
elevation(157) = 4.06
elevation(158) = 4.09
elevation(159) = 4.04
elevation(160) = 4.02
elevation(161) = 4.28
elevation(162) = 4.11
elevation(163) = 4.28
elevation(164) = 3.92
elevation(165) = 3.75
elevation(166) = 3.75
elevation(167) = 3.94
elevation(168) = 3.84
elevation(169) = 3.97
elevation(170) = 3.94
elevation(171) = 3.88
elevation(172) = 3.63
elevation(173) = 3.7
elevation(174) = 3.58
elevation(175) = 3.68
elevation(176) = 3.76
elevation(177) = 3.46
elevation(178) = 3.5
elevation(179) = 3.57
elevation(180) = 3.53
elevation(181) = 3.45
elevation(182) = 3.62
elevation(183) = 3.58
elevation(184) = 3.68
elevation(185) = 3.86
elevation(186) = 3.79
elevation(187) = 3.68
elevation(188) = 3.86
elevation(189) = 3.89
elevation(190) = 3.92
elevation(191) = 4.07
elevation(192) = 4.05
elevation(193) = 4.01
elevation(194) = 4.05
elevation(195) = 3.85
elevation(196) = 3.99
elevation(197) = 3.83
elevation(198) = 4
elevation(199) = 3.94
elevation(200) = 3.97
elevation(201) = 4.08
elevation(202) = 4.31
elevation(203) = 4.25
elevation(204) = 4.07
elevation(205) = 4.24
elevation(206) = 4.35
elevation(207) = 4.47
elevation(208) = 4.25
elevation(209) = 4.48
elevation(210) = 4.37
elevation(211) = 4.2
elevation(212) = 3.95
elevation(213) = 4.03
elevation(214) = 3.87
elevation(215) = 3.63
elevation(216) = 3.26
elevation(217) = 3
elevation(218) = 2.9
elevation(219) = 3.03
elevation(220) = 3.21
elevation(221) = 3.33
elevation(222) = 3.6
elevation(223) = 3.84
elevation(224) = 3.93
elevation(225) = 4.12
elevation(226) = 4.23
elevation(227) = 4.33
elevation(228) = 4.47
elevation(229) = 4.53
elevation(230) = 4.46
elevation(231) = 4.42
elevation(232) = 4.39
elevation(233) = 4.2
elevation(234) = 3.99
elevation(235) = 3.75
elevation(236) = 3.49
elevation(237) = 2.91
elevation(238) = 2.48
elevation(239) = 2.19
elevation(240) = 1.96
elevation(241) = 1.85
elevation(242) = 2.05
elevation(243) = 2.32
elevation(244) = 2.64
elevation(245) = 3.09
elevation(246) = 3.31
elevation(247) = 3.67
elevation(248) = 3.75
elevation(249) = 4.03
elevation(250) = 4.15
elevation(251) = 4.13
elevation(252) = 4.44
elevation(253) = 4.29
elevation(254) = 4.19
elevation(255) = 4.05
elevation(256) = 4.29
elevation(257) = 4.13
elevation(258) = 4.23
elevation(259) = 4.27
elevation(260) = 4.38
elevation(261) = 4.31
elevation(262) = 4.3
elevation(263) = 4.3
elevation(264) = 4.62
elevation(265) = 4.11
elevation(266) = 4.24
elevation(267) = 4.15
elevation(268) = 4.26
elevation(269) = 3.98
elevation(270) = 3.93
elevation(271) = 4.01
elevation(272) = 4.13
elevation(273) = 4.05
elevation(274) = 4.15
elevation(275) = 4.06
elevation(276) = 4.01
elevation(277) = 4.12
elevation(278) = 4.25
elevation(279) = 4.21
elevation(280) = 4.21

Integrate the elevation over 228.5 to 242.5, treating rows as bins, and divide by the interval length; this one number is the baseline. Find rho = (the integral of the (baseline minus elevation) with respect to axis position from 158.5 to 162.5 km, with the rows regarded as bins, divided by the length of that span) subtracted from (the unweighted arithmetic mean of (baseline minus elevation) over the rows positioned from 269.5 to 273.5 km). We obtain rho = 0.08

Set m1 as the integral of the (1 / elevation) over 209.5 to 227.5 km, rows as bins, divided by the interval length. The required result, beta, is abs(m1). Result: 0.27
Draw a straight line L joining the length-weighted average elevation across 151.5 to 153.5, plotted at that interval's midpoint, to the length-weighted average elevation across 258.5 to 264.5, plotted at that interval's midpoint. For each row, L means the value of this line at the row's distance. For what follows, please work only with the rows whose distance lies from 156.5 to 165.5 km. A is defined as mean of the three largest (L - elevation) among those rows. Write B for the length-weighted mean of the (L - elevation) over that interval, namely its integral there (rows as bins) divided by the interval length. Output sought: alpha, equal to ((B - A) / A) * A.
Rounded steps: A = 0.2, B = 0.06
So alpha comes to -0.169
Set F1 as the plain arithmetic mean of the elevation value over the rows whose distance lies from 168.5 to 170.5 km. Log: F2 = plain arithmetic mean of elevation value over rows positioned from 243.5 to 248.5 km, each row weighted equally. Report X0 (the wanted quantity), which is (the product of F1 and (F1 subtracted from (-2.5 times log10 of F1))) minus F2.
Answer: -25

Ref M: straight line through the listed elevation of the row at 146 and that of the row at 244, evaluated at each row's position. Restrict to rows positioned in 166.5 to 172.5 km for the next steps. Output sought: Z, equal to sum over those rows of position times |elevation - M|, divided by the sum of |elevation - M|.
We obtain 169.2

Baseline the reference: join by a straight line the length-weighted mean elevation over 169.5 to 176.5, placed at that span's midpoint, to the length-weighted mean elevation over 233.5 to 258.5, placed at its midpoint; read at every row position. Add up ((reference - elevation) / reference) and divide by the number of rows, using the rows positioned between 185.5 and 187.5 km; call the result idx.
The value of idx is 0.0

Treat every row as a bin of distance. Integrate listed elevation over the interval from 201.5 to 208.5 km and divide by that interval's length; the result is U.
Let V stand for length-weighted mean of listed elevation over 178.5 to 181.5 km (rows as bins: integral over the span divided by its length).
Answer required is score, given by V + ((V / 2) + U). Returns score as 9.6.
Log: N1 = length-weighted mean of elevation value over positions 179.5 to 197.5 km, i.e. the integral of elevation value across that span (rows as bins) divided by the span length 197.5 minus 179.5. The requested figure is 3.82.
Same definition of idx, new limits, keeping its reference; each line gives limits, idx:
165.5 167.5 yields 0.0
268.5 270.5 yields -0.2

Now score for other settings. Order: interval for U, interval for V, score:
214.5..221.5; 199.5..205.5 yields 9.4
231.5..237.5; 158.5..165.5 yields 9.9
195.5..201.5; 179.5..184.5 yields 9.3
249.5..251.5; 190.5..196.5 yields 10.1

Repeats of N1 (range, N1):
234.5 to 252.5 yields 3.12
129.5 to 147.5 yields 4.45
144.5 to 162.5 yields 4.13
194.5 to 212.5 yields 4.14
